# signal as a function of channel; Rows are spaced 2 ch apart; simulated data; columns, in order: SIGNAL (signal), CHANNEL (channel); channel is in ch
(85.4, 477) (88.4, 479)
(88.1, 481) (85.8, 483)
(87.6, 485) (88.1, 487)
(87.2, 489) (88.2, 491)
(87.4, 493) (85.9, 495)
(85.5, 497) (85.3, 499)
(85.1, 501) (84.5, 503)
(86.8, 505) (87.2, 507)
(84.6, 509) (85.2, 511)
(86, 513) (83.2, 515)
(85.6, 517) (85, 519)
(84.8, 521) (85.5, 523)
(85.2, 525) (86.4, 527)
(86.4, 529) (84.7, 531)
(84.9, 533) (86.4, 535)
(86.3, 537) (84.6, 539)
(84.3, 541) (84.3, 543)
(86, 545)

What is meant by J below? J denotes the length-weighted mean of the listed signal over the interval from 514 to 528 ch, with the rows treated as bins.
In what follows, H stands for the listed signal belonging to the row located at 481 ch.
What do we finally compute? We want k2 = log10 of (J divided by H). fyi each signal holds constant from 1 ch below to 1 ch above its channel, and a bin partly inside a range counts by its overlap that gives -0.015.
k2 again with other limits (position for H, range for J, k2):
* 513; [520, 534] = -0.003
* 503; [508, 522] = 0.002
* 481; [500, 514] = -0.012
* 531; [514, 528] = 0.002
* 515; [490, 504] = 0.014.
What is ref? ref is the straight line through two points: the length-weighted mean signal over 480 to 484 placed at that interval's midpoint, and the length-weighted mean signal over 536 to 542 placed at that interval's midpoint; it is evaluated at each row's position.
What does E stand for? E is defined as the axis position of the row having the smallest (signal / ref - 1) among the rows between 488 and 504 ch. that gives 503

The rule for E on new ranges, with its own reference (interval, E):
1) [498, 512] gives 503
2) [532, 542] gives 541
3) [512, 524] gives 515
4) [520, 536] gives 521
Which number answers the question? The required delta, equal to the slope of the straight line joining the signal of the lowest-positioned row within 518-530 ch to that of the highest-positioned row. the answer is 0.14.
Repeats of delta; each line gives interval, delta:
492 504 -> -0.29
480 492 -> 0.01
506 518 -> -0.16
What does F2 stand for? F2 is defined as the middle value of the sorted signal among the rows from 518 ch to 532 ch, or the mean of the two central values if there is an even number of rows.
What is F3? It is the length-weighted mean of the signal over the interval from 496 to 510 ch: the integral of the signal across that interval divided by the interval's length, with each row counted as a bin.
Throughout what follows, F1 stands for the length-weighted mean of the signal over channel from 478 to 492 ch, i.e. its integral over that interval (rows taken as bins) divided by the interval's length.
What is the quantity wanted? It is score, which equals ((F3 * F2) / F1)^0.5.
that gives 9.12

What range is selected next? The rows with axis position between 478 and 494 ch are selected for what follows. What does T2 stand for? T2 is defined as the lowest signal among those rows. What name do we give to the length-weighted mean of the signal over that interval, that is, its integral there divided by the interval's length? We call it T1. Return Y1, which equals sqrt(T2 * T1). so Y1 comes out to 86.7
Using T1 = 87.6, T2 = 85.8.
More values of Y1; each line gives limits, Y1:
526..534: 85.1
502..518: 84.3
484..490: 87.4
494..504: 84.9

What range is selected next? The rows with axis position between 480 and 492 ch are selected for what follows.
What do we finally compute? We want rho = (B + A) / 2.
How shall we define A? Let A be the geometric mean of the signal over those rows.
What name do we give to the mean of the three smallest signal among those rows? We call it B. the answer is 87.2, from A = 87.5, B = 86.9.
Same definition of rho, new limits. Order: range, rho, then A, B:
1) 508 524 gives 84.6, 85.0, 84.2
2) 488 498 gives 86.5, 86.8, 86.2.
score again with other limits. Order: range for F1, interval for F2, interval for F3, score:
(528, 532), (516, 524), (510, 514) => 9.24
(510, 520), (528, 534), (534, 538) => 9.29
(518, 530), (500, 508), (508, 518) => 9.24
